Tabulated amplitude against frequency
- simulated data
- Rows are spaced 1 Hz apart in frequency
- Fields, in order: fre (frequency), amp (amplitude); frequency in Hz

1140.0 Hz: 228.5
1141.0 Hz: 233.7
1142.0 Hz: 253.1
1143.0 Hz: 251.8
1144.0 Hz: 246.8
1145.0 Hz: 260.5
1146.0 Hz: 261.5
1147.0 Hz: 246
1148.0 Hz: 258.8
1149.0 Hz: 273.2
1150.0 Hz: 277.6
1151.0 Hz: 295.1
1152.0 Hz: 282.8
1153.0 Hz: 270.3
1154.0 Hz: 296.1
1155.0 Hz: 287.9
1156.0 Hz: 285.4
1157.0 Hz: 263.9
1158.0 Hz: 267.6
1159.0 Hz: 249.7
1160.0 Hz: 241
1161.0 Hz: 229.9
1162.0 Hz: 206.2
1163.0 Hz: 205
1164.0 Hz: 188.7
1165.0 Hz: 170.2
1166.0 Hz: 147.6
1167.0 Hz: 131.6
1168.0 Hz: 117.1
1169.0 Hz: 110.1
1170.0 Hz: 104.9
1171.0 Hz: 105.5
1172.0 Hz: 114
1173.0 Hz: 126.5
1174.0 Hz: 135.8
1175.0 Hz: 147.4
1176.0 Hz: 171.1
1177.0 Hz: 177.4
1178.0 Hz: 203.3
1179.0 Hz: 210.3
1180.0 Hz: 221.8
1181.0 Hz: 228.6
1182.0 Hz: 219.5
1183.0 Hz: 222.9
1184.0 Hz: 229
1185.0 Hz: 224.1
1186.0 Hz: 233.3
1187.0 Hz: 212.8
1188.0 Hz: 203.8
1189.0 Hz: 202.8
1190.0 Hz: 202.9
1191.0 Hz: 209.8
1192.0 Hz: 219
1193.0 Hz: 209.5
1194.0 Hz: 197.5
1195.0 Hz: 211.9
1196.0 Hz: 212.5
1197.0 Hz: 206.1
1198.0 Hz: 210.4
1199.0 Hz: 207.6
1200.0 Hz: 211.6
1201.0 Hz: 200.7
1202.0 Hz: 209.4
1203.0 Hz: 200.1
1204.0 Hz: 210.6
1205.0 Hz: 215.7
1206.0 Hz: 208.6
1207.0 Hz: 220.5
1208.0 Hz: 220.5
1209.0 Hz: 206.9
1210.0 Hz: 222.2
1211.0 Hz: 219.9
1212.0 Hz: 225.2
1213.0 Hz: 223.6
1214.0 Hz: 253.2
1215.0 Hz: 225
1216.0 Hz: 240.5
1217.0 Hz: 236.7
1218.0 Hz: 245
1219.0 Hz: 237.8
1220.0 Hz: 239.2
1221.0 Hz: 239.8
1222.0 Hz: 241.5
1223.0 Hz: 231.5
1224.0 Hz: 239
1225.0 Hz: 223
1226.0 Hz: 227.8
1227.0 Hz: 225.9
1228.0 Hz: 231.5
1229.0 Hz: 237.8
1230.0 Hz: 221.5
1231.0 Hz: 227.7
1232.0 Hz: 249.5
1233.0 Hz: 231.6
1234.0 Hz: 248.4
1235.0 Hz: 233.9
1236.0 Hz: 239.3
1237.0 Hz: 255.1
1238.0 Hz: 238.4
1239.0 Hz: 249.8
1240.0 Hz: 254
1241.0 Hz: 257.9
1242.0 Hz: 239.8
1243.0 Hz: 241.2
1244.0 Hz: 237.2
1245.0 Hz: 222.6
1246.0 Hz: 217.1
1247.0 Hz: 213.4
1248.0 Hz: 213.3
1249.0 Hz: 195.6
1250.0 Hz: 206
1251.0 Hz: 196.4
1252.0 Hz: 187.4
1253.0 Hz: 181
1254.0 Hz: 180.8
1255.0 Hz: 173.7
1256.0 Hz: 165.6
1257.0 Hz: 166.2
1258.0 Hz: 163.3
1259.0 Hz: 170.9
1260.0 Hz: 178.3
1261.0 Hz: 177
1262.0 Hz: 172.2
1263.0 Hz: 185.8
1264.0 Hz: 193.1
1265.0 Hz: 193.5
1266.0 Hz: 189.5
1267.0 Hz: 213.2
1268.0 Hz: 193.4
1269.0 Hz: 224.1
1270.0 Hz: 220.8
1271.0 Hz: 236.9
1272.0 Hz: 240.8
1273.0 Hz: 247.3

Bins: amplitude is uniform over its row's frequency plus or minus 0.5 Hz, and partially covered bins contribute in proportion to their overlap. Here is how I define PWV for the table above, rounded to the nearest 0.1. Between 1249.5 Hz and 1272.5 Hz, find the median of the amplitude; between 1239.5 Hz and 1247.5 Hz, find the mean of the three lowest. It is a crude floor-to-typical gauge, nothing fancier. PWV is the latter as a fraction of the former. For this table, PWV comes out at 1.2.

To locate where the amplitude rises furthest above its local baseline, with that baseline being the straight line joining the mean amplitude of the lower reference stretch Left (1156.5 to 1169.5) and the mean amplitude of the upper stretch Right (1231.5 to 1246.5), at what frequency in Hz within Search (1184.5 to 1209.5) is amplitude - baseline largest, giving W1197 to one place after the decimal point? 1186.0 Hz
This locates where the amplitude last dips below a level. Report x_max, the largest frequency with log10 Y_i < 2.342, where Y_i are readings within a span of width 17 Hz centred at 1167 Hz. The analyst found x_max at 1175.0 Hz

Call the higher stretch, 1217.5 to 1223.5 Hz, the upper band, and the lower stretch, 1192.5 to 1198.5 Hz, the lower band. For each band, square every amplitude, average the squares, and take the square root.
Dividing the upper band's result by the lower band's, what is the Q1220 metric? 1.15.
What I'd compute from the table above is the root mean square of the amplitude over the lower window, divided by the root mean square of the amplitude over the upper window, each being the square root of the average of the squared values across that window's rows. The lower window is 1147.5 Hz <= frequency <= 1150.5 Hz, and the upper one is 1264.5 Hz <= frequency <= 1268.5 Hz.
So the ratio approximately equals 1.37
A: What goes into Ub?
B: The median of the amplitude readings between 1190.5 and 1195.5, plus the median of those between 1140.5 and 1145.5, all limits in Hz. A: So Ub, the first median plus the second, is 462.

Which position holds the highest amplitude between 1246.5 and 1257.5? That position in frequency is 1247.0 Hz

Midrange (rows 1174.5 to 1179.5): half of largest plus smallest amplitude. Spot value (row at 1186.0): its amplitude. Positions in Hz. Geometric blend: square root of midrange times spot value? 204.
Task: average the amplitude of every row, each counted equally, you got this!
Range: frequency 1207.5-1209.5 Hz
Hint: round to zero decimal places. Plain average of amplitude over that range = 214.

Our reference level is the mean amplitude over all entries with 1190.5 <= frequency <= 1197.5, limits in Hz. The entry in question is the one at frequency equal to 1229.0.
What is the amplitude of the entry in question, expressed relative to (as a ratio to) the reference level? 1.14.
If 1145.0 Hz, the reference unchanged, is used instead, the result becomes 1.24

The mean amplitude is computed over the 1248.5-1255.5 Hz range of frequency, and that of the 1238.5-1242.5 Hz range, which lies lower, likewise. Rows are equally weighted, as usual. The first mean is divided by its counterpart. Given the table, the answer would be 0.8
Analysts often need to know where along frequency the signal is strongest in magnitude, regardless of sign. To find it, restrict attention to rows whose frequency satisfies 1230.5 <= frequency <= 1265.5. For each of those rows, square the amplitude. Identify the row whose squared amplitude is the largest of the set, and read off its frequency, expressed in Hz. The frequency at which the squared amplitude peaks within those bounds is 1241.0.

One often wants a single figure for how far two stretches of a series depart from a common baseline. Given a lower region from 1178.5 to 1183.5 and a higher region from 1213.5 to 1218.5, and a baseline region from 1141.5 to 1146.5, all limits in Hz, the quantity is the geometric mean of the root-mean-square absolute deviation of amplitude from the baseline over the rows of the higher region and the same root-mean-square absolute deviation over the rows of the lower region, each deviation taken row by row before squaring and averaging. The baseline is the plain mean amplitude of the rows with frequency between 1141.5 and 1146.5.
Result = 25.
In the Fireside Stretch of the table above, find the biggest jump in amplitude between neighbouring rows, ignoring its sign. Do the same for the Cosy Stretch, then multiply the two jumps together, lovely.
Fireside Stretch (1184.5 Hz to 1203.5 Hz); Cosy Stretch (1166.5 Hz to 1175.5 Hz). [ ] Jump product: 297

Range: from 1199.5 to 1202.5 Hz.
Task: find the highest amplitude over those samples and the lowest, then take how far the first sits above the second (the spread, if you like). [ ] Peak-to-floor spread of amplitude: 11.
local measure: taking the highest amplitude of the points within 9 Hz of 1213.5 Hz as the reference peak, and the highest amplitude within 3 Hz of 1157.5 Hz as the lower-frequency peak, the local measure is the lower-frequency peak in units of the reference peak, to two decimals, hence 1.14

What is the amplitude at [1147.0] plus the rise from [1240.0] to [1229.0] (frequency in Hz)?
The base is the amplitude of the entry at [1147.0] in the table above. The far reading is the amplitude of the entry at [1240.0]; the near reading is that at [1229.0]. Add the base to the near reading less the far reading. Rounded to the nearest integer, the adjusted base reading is 230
